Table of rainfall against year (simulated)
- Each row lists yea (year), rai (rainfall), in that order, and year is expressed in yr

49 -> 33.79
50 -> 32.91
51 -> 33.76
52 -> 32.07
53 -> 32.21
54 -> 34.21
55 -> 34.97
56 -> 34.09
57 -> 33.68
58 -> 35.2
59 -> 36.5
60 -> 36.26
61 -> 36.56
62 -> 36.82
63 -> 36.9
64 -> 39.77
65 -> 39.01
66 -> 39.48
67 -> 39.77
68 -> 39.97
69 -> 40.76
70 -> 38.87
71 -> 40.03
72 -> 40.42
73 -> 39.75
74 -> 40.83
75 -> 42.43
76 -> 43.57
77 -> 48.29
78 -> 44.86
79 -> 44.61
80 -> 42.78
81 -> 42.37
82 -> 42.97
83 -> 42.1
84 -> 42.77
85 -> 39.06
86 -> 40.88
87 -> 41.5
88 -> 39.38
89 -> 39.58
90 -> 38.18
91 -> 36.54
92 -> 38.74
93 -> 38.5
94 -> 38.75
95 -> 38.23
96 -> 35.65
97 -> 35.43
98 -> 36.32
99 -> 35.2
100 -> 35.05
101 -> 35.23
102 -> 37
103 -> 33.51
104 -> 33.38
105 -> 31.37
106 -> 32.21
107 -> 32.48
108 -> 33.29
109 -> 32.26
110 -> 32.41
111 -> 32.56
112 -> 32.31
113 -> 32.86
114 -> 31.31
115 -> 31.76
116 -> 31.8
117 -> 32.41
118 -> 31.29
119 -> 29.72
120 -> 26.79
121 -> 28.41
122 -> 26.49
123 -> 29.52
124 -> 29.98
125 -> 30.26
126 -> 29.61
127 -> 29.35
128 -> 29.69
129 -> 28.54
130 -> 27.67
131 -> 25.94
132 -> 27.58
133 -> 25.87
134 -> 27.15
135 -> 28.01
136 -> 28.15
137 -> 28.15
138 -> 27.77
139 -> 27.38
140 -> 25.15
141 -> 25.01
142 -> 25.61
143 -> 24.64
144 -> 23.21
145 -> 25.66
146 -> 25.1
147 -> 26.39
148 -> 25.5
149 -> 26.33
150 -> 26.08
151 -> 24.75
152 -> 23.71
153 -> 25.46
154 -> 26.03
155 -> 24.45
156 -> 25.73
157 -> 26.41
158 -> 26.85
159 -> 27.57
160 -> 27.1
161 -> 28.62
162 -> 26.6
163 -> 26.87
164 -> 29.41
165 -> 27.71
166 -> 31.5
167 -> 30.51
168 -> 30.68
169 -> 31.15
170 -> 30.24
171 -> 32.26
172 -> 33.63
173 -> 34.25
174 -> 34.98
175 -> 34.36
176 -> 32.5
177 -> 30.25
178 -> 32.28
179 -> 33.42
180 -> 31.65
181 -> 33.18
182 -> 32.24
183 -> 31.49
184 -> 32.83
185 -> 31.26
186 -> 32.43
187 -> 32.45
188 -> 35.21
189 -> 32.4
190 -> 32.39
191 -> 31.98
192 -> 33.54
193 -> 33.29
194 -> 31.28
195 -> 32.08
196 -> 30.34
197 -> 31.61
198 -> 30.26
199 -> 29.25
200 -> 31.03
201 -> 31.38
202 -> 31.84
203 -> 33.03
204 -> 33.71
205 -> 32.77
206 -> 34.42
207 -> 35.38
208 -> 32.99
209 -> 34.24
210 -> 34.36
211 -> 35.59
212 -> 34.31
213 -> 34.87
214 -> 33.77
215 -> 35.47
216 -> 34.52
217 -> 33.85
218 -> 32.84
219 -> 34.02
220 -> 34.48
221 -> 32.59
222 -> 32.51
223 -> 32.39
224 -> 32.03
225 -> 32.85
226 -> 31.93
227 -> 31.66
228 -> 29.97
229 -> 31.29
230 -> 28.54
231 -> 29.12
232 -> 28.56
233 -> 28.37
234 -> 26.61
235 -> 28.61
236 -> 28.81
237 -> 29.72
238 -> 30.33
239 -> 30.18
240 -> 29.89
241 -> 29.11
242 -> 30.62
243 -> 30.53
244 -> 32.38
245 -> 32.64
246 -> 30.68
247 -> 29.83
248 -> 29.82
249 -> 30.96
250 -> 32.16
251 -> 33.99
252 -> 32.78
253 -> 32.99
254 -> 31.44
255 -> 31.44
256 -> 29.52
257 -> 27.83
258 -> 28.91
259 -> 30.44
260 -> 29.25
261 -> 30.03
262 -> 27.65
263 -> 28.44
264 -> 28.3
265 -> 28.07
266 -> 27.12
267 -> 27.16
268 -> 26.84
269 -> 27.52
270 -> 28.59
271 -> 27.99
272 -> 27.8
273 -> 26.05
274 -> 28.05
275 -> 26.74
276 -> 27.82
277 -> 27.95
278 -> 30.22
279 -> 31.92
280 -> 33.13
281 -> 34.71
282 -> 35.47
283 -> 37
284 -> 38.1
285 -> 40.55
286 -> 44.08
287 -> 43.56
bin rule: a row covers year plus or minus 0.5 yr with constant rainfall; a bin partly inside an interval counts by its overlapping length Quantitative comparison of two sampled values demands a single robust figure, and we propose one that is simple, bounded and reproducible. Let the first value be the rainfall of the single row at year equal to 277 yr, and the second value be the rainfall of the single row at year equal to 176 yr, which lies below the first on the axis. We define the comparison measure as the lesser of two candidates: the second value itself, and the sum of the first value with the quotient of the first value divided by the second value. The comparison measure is 28.8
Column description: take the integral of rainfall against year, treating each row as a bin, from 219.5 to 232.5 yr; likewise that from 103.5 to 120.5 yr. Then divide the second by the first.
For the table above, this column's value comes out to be 1.3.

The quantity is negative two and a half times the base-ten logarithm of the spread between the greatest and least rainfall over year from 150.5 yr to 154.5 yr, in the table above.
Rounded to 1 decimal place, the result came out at -0.9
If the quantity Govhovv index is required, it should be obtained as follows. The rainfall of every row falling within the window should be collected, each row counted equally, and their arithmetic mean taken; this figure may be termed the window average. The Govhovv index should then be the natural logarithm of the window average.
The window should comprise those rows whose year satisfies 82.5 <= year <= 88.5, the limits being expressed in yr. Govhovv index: 3.71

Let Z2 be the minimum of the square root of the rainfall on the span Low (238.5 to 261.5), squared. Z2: 28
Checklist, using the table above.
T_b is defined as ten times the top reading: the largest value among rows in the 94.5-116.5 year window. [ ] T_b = 382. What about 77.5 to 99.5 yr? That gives 449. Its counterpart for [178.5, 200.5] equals 352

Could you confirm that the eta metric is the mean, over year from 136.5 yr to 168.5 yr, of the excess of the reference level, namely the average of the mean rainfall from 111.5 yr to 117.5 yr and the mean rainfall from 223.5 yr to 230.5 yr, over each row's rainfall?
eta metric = 5.0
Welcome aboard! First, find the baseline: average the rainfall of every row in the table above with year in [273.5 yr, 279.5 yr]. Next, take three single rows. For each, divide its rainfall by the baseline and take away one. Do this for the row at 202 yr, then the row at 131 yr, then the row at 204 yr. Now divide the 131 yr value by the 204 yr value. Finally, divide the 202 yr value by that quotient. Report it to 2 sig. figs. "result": -0.18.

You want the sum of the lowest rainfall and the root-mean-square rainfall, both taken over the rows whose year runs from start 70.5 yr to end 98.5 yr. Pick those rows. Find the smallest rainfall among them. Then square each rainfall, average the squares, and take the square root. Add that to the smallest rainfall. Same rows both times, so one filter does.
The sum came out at 76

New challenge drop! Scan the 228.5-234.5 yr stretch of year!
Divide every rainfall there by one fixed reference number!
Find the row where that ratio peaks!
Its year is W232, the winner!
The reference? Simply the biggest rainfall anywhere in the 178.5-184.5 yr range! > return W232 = 229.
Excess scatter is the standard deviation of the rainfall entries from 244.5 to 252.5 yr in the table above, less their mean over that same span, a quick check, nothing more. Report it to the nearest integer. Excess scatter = -30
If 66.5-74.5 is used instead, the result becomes -39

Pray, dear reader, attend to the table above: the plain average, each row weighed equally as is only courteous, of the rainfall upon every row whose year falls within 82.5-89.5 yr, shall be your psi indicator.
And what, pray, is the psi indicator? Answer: 41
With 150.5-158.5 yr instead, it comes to 25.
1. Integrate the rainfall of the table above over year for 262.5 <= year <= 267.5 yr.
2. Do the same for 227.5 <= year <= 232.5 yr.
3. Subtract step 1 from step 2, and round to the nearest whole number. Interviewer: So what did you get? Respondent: 8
